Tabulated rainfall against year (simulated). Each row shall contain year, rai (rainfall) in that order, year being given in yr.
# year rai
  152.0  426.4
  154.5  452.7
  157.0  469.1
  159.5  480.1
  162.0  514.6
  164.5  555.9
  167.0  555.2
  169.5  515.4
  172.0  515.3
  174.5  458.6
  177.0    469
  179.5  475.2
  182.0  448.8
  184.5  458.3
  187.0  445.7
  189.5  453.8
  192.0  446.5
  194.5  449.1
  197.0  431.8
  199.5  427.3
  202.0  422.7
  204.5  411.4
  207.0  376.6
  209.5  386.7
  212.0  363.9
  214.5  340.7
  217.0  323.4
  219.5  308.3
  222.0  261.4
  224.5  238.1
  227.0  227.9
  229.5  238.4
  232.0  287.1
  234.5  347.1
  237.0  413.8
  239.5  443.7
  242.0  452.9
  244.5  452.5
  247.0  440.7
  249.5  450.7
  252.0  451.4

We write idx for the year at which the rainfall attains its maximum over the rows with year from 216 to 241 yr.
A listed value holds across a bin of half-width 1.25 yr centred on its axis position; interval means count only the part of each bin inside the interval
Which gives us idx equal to 239.5 yr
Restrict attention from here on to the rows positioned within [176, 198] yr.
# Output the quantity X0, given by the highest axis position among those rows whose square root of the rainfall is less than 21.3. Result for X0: 197.0 yr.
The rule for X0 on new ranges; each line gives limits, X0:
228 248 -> 247.0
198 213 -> 212.0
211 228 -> 227.0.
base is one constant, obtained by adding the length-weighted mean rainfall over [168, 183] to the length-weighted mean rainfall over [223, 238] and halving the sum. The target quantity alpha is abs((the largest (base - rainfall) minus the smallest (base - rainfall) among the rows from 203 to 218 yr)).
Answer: 88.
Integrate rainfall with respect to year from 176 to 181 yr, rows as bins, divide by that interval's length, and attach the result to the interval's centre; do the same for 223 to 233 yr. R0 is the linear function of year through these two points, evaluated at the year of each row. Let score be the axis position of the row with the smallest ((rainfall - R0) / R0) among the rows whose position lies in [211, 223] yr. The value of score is 222.0 yr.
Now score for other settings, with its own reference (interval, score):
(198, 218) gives 217.0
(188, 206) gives 189.5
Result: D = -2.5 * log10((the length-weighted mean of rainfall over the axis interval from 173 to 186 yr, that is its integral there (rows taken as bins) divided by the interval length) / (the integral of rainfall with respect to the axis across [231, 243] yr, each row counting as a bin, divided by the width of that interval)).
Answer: -0.2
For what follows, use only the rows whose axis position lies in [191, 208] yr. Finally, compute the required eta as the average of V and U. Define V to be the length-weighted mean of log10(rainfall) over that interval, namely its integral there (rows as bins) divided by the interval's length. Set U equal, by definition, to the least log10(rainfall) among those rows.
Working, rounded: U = 2.58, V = 2.63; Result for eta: 2.60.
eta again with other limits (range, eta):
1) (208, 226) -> 2.44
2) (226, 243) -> 2.44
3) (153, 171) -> 2.68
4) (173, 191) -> 2.66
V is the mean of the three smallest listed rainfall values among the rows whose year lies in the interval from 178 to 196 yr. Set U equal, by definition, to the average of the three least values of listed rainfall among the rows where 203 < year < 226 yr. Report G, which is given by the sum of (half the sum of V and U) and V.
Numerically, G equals 805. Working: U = 269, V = 447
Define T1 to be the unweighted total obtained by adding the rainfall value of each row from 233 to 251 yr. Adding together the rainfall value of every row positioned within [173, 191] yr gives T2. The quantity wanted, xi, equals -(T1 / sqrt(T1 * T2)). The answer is -0.97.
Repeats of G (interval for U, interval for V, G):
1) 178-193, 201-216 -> 764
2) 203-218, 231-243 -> 695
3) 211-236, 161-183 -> 806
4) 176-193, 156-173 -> 955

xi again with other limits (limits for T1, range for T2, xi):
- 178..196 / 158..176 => -0.94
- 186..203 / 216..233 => -1.28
